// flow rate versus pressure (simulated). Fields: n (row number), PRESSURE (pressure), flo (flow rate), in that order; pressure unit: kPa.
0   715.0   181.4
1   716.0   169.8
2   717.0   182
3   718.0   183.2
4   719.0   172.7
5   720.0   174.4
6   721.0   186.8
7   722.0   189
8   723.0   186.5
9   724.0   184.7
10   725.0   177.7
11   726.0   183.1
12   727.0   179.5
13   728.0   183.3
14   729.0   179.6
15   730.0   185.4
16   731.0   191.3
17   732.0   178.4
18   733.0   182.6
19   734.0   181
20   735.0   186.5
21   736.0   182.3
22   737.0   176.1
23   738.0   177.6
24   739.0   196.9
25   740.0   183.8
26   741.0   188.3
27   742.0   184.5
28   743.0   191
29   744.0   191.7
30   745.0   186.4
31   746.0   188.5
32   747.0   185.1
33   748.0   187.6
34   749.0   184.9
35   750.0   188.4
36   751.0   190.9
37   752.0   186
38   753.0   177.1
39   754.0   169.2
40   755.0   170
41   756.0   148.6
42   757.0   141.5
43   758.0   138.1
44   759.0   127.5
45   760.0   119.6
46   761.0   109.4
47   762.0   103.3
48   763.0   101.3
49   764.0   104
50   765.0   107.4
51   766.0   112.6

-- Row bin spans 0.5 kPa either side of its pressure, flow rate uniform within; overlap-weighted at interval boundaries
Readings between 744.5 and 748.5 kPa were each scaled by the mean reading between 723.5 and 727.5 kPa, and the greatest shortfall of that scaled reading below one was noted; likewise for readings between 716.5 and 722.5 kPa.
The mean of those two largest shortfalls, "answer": 0.013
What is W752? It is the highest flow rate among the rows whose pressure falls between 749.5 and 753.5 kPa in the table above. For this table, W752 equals 190.9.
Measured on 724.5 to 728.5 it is 183.3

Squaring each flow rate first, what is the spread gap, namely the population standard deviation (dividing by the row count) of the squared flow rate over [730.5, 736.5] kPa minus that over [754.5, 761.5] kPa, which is -3634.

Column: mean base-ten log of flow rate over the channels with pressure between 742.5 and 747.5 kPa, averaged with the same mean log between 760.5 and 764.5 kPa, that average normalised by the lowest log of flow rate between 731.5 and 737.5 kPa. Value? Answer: 0.96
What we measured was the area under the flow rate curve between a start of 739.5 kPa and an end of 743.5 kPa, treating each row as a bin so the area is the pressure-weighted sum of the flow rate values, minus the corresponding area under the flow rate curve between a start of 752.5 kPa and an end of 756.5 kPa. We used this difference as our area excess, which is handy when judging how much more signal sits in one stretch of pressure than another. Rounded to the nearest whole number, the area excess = 83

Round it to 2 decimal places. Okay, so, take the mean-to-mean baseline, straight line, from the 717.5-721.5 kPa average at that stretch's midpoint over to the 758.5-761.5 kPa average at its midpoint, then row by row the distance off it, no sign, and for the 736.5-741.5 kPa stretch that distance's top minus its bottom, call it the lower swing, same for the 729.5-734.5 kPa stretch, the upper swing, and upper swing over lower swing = 0.48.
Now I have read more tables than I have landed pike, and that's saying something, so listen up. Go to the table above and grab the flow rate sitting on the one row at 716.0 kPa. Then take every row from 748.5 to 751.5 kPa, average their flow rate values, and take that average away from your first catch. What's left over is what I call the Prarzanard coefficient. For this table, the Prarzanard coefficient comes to -18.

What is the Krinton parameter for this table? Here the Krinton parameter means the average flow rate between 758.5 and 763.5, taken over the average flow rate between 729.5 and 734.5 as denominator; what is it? 0.61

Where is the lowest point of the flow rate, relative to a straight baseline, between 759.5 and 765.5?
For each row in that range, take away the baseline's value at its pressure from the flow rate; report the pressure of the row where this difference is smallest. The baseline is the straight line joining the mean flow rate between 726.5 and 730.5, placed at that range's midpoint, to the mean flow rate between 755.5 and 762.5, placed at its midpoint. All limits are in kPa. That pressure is 763.0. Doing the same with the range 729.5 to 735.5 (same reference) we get 732.0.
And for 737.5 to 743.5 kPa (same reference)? 738.0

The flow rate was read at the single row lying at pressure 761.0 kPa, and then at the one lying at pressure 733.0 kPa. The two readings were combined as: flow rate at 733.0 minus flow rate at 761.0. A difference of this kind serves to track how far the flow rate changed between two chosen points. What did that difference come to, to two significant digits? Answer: 73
